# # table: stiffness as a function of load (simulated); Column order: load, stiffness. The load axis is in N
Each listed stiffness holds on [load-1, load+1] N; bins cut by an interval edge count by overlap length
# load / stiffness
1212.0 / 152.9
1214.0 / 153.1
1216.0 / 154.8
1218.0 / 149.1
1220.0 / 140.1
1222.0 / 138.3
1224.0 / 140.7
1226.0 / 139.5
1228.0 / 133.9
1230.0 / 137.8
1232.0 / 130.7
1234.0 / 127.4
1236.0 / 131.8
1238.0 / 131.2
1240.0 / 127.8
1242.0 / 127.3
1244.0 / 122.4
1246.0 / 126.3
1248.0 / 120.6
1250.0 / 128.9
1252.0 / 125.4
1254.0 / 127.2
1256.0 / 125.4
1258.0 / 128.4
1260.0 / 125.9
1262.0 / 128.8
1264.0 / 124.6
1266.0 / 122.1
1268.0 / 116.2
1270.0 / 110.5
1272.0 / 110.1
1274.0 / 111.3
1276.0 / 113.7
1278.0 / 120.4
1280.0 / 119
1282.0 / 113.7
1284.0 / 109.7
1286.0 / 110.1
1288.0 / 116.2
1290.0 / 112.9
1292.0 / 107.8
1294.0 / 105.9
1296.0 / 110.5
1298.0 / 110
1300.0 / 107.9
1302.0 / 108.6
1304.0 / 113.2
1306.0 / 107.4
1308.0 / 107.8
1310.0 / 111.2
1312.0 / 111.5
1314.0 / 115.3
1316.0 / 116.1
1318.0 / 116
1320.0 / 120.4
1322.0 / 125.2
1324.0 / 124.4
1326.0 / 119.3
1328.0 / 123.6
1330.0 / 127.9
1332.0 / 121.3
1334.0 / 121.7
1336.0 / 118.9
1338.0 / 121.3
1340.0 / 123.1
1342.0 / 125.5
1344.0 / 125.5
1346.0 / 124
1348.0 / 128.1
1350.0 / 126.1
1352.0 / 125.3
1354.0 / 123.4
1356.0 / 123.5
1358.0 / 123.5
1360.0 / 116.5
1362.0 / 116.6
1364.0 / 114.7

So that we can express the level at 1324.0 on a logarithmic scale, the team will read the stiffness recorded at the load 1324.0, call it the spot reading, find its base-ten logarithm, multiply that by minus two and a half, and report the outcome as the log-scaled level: -5.24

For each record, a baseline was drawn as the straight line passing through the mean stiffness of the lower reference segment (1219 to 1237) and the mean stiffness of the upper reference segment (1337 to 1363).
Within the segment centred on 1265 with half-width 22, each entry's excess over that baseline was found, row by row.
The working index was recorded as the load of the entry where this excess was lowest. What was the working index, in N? 1272.0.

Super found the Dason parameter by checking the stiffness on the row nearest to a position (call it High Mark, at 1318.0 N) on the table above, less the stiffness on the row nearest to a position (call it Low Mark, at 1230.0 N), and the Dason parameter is -22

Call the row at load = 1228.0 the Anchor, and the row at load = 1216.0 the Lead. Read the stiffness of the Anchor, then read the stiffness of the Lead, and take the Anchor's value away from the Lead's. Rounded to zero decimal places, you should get 21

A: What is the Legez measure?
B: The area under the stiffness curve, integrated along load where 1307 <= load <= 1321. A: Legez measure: 1597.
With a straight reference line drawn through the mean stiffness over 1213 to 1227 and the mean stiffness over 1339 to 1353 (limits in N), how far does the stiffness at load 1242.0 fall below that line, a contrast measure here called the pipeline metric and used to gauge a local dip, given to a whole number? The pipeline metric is 14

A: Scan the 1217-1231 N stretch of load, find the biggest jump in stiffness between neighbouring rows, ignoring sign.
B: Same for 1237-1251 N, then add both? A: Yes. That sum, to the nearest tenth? 17.3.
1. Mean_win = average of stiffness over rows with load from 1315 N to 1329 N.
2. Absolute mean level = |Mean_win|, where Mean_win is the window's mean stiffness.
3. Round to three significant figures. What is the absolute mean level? 121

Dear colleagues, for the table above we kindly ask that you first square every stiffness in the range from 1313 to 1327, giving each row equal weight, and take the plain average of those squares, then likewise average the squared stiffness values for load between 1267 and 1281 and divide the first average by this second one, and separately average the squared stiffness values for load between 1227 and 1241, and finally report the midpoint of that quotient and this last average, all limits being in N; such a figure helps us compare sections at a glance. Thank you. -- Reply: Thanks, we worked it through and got 8654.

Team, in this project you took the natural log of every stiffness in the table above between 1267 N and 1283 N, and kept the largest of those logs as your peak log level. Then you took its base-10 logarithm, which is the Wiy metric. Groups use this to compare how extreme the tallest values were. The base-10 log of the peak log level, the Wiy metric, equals 0.680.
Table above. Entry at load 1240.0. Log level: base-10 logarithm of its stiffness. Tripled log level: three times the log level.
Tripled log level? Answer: 6.32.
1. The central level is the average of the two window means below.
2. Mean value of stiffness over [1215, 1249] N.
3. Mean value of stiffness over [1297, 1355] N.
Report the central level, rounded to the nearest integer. 127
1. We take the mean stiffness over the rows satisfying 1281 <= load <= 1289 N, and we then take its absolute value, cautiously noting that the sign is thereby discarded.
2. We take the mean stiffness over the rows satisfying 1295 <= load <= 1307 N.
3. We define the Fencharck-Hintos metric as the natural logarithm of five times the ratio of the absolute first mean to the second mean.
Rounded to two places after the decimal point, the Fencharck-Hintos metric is 1.63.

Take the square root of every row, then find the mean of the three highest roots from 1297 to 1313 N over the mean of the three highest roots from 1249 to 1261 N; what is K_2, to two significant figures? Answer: 0.93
